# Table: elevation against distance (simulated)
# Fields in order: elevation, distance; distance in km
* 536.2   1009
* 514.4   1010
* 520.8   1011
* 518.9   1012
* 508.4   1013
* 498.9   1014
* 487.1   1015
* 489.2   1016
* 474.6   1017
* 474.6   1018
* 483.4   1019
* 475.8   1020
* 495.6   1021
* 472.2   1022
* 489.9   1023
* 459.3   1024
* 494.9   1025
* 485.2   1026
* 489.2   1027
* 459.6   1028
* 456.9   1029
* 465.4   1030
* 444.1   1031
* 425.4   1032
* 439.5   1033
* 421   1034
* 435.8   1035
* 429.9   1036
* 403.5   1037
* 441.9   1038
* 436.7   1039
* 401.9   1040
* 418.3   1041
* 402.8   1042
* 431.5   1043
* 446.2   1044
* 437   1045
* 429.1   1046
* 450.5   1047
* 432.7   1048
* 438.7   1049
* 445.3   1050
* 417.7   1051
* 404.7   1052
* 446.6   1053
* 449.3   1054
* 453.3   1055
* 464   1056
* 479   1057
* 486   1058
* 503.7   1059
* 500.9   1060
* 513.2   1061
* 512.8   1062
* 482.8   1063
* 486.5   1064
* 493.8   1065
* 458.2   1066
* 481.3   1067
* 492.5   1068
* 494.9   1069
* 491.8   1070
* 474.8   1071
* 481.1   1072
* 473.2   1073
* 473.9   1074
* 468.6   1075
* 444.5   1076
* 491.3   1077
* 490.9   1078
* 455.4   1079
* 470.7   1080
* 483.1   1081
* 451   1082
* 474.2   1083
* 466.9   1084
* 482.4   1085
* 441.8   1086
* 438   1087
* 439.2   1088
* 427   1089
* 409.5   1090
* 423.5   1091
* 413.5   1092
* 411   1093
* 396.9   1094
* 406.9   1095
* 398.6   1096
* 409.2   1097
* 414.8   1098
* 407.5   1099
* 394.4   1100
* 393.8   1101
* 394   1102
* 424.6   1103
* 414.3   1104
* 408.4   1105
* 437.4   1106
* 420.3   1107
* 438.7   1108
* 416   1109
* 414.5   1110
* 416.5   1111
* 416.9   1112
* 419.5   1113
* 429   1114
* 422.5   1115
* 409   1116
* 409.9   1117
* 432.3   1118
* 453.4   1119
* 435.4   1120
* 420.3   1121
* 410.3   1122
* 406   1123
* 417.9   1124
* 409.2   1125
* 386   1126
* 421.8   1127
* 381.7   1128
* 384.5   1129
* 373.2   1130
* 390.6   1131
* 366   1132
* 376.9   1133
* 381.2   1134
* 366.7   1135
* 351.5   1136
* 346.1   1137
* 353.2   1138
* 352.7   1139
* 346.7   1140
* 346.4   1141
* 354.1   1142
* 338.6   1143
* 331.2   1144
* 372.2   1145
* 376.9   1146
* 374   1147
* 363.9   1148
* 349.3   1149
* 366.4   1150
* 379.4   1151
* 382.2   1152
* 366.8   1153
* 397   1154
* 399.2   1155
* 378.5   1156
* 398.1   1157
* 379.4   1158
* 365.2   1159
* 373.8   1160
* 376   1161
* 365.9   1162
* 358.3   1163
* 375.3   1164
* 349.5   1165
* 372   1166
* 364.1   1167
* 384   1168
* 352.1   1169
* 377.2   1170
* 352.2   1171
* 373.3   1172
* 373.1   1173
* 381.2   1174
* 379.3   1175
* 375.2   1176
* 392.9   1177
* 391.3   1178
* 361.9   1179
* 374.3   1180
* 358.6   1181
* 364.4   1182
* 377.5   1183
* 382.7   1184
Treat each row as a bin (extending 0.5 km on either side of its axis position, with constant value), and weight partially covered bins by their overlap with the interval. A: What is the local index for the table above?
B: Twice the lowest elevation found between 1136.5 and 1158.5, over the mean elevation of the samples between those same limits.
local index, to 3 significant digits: 1.81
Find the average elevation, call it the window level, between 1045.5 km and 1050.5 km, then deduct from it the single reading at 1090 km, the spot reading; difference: 30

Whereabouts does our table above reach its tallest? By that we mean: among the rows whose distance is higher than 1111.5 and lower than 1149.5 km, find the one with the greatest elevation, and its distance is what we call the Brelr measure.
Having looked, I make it 1119 km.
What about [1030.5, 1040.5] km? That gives 1031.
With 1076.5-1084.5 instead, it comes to 1077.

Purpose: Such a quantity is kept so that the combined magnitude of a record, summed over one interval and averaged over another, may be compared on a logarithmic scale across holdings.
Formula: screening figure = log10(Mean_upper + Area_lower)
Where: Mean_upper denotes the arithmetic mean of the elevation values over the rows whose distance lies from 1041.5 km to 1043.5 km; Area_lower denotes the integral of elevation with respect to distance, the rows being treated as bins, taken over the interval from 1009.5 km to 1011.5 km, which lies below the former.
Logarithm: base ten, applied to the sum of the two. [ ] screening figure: 3.16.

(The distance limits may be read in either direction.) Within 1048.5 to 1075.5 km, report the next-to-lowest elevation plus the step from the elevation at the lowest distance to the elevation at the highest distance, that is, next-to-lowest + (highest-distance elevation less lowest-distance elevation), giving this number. 448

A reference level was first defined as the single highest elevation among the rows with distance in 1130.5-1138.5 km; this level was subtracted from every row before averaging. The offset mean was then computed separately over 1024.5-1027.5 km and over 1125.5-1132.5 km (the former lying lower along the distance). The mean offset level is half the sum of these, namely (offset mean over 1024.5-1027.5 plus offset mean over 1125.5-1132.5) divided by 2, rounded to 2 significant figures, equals 47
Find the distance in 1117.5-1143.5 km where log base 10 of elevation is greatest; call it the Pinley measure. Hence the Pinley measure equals 1119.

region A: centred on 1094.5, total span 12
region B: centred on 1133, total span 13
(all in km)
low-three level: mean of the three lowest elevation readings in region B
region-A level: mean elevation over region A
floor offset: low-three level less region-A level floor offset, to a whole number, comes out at -59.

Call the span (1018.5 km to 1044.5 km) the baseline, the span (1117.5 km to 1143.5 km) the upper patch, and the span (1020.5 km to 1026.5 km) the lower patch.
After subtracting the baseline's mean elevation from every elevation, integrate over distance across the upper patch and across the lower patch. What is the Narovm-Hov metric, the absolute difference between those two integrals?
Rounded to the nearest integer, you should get 1899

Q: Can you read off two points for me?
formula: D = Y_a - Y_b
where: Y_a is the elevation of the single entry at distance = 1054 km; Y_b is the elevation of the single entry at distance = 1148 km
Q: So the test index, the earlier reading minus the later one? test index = 85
